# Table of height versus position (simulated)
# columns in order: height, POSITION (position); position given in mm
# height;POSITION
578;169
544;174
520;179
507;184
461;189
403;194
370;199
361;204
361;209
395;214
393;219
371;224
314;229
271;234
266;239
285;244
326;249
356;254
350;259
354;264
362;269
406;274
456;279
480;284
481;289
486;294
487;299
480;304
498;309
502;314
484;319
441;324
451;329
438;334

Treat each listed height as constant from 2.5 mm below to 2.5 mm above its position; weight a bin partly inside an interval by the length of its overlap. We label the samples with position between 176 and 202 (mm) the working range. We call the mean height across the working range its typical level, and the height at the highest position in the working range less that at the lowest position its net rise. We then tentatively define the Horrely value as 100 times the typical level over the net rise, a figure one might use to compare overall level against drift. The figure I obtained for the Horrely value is -301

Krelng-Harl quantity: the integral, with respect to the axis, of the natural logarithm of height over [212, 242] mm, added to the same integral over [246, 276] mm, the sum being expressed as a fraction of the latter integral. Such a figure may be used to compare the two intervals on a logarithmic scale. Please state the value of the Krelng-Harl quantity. 1.99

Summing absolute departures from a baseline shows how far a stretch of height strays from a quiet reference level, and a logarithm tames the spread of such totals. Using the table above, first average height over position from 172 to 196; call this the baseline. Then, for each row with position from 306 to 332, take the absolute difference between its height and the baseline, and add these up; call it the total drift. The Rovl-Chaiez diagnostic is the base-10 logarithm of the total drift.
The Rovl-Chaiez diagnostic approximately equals 2.05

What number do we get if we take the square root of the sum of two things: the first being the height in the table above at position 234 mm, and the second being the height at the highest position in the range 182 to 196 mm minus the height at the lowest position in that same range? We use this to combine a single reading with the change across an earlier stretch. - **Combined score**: 12.9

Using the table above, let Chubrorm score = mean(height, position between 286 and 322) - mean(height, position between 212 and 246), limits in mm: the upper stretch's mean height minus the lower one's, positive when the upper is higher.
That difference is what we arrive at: 160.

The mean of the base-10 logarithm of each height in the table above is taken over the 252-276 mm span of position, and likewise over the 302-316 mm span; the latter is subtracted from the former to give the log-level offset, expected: -0.13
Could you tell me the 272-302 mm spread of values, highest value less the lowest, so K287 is 81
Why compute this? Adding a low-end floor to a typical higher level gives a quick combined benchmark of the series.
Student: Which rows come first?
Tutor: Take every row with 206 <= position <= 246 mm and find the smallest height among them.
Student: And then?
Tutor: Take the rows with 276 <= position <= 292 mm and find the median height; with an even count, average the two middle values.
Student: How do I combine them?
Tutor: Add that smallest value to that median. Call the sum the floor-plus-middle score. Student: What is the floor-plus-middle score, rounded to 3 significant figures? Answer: 746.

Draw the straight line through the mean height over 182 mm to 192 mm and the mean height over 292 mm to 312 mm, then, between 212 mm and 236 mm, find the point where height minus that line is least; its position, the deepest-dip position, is 234 mm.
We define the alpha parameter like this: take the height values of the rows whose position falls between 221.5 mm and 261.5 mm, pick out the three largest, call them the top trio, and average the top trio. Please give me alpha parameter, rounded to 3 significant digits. 359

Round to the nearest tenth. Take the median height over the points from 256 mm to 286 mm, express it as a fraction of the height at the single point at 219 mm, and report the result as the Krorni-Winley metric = 1.0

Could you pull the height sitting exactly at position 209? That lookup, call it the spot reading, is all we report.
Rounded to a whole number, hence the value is 361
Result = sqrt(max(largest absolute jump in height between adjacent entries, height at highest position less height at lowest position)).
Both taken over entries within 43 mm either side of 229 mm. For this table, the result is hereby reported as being 7.6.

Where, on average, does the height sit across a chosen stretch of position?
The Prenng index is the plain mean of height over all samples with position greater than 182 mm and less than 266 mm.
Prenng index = 361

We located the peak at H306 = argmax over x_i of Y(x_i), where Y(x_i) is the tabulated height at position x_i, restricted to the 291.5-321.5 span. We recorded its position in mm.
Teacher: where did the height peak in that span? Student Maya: 314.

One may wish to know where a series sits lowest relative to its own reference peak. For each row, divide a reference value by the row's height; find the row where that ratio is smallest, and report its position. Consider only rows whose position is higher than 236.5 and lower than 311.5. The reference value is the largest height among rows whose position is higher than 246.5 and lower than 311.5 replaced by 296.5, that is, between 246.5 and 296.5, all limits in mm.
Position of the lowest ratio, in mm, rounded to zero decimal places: 309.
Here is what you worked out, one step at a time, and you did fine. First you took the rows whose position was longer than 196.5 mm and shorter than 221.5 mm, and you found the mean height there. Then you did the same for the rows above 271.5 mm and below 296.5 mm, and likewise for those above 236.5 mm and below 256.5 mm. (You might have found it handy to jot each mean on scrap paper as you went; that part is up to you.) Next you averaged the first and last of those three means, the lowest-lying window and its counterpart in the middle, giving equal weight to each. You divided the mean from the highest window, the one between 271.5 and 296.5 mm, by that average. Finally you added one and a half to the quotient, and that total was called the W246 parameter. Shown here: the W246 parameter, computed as 2.85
